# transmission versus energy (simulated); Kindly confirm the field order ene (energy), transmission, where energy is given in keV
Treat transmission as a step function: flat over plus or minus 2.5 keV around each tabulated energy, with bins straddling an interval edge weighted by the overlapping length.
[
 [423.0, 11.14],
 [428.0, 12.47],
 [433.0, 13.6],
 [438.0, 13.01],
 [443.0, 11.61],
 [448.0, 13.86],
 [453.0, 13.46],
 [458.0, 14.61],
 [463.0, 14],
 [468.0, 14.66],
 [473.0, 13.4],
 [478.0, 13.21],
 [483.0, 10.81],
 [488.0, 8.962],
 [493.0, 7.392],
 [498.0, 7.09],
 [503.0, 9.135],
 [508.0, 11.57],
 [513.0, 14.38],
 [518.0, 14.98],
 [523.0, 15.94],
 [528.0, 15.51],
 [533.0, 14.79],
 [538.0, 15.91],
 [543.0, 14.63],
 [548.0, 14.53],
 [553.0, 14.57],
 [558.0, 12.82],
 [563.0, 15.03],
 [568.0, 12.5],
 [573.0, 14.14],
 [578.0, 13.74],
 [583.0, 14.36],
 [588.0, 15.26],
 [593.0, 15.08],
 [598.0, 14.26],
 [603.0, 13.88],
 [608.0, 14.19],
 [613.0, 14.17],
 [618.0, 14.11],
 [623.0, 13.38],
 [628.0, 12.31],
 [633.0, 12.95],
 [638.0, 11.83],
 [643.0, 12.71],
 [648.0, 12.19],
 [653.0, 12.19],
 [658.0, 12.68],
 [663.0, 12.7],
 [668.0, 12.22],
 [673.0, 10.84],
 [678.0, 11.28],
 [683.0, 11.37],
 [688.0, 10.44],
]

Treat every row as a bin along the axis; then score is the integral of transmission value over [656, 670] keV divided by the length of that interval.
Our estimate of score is 12.5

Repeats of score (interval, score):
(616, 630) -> 13.3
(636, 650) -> 12.3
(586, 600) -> 14.9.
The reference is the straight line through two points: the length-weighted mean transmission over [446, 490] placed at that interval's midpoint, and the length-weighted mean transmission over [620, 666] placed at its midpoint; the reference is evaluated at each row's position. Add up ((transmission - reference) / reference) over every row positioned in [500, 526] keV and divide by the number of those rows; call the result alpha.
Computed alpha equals 0.02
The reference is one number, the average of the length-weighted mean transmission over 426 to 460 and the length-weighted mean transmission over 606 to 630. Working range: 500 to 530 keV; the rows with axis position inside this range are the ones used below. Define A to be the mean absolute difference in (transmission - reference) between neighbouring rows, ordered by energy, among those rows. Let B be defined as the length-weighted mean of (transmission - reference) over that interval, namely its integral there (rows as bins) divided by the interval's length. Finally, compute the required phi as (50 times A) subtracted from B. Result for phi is -72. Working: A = 1.4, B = 0.01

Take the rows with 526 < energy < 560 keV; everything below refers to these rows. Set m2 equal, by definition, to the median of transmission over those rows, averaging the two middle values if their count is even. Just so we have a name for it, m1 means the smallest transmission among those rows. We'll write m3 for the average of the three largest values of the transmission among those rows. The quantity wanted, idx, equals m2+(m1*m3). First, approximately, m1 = 12.82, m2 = 14.6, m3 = 15.4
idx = 212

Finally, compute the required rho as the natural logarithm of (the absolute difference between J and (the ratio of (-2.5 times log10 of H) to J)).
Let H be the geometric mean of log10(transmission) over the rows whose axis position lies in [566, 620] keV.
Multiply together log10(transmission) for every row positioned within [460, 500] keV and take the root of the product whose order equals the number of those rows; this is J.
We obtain 0.161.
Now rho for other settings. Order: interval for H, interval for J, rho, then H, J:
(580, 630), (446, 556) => 0.212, 1.15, 1.10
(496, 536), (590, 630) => 0.202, 1.09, 1.14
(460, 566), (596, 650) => 0.192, 1.10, 1.12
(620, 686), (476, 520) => 0.097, 1.09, 1.01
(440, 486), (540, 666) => 0.216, 1.12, 1.13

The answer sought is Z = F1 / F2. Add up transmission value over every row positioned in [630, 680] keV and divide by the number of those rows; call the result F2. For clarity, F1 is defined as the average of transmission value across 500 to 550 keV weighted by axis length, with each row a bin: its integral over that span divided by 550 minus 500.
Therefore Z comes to 1.16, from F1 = 14.1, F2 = 12.2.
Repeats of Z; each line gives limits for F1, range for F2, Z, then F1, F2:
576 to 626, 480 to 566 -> 1.11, 14.2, 12.8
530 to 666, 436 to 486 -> 1.04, 13.7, 13.3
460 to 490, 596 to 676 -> 0.98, 12.6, 12.9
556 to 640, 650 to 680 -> 1.15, 13.8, 12.0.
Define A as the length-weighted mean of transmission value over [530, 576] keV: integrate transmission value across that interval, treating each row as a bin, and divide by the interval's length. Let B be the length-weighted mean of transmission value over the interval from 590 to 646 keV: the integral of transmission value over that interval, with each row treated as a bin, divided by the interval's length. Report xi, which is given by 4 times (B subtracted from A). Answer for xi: 3.2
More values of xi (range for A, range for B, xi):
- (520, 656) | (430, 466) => 2.0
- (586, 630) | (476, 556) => 5.5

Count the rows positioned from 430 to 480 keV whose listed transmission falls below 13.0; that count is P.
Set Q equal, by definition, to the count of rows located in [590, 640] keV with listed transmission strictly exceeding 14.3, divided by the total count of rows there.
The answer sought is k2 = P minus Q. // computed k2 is 0.9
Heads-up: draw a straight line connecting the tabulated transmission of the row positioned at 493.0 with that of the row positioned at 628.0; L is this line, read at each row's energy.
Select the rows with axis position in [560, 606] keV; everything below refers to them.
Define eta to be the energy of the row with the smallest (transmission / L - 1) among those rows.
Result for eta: 603.0 keV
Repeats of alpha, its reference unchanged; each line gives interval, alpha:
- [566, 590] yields 0.10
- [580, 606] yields 0.15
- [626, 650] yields -0.01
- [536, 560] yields 0.13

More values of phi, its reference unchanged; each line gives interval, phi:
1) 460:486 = -57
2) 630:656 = -33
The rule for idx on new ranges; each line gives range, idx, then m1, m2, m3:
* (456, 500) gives 115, 7.09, 13.2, 14.4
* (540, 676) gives 178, 10.84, 13.7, 15.1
